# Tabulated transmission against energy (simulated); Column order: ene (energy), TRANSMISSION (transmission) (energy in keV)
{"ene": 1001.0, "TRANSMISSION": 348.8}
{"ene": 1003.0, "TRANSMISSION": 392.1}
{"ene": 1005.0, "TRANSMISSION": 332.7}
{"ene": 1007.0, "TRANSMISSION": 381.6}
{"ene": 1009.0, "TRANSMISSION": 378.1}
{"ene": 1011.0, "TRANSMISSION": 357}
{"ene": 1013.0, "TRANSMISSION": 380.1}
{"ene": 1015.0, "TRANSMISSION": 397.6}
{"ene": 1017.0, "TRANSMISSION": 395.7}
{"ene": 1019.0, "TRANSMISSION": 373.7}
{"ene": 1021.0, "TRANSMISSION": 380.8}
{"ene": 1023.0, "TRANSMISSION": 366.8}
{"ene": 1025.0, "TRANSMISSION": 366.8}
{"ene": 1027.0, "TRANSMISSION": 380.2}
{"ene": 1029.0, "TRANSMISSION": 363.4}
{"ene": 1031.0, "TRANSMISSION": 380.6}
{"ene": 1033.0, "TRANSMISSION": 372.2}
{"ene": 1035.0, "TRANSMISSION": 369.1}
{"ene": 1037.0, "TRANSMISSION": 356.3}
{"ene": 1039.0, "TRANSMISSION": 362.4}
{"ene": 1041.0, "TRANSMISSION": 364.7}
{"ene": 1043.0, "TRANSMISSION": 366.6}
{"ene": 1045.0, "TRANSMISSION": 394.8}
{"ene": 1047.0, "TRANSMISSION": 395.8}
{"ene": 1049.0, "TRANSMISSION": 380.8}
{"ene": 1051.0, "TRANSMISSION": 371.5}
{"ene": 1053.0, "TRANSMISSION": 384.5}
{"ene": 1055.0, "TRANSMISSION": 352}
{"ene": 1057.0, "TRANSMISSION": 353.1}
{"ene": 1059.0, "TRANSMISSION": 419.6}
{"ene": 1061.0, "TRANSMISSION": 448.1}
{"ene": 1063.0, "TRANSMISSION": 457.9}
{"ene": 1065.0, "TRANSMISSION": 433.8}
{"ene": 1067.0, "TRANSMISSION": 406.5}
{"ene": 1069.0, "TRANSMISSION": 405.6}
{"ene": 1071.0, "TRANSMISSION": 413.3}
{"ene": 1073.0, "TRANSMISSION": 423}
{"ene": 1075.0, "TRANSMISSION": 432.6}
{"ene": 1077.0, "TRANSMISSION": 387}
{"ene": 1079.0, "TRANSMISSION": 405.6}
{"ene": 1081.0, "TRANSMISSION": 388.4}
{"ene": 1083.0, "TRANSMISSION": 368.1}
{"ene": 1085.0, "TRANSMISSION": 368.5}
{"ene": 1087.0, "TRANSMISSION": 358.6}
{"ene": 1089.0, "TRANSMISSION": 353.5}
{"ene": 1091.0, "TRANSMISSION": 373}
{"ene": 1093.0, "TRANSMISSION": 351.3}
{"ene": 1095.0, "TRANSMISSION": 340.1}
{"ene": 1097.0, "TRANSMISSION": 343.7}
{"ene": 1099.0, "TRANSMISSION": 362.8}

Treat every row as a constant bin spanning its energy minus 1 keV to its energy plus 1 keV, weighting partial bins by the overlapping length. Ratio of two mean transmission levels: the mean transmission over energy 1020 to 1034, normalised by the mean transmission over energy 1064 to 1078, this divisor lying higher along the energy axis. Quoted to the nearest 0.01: 0.90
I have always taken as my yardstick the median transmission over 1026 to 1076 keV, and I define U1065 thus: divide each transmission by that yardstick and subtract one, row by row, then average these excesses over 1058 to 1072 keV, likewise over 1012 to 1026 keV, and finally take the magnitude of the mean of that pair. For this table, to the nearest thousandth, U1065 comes 0.059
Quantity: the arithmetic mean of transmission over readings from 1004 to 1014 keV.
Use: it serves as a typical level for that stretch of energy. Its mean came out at 366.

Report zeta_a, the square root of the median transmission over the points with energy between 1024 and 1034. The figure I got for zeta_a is 19.3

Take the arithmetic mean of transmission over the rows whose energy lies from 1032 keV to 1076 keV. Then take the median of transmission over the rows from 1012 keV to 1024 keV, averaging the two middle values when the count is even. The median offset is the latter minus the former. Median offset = -13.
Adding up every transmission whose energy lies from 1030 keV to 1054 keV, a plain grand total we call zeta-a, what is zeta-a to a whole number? 4499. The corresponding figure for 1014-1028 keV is 2662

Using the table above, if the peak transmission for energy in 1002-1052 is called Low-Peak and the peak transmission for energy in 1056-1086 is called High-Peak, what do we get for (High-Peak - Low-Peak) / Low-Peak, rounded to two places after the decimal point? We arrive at 0.15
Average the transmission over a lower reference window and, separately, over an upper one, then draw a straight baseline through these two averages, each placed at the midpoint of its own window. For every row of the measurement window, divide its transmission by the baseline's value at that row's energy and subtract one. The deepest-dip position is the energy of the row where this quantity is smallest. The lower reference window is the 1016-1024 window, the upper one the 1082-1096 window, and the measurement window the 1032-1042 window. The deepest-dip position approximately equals 1037.0 keV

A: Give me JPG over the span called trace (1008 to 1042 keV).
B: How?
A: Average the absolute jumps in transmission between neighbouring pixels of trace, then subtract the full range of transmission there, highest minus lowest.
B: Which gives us -30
